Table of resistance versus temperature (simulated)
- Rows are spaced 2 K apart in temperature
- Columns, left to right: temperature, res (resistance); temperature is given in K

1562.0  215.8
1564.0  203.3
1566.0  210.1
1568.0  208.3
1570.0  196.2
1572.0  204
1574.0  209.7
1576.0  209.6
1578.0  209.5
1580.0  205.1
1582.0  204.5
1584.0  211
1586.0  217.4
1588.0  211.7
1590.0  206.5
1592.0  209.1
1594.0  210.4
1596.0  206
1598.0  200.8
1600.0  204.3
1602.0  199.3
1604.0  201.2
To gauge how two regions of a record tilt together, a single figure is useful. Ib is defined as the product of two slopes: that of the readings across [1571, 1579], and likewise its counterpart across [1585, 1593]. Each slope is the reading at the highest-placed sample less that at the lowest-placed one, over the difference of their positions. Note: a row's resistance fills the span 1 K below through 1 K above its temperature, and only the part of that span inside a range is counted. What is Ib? -1.3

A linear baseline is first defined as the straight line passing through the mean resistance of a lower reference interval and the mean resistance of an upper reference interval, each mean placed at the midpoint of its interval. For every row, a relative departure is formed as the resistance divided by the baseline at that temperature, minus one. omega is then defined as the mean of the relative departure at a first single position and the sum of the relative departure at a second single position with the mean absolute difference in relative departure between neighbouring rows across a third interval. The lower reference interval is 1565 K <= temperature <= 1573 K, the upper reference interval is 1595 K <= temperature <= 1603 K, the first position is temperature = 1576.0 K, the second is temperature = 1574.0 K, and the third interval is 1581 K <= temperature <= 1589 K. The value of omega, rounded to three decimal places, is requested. 0.042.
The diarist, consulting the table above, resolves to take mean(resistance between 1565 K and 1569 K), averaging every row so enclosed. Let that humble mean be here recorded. 209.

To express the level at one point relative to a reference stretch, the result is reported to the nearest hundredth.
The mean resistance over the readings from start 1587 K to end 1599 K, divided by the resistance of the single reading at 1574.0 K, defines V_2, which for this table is 0.99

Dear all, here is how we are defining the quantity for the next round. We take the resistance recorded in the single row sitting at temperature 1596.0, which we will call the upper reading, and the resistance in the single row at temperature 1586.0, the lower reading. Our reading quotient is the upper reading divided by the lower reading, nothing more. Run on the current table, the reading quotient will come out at 0.95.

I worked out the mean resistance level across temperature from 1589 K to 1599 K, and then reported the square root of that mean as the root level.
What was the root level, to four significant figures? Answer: 14.37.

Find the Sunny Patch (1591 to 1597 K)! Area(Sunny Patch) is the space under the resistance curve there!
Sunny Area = 1251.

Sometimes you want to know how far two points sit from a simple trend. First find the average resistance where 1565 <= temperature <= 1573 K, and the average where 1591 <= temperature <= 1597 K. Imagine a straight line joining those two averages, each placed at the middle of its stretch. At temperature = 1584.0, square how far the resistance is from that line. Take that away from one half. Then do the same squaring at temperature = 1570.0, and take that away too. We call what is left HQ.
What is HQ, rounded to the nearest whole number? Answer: -90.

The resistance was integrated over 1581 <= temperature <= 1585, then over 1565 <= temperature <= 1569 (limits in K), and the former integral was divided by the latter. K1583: 0.993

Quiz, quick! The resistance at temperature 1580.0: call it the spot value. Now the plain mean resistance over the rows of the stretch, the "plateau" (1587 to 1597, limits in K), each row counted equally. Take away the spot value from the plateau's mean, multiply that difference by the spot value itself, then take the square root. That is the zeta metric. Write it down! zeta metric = 27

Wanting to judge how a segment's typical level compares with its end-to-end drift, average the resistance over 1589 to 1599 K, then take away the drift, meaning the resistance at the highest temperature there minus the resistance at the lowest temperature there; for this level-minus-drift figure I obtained 212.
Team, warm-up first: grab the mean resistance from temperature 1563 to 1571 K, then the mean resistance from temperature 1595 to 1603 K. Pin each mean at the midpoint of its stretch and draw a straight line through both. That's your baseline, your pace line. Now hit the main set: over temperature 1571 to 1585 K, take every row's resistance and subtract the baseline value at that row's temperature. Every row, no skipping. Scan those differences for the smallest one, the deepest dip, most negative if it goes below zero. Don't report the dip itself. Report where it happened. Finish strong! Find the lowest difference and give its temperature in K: 1572.0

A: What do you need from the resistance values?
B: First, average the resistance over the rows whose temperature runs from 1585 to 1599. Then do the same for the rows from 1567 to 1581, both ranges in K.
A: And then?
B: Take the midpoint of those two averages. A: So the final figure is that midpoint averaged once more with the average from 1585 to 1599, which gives 208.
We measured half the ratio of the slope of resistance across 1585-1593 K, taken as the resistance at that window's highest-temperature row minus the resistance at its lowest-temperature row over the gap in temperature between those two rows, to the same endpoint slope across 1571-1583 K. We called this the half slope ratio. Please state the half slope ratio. -14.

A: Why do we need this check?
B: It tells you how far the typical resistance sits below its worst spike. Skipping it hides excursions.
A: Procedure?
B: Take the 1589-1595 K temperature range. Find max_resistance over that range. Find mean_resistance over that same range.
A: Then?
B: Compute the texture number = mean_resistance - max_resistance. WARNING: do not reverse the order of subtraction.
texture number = -2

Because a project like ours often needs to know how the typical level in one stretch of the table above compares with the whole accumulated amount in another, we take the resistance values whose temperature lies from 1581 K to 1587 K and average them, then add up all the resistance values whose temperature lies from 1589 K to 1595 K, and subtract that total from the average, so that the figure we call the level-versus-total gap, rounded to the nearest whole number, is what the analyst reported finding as -415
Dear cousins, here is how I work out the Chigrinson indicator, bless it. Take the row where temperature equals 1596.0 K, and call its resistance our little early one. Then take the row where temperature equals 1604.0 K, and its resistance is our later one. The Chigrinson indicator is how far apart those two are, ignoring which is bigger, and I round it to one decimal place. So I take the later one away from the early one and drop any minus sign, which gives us 4.8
